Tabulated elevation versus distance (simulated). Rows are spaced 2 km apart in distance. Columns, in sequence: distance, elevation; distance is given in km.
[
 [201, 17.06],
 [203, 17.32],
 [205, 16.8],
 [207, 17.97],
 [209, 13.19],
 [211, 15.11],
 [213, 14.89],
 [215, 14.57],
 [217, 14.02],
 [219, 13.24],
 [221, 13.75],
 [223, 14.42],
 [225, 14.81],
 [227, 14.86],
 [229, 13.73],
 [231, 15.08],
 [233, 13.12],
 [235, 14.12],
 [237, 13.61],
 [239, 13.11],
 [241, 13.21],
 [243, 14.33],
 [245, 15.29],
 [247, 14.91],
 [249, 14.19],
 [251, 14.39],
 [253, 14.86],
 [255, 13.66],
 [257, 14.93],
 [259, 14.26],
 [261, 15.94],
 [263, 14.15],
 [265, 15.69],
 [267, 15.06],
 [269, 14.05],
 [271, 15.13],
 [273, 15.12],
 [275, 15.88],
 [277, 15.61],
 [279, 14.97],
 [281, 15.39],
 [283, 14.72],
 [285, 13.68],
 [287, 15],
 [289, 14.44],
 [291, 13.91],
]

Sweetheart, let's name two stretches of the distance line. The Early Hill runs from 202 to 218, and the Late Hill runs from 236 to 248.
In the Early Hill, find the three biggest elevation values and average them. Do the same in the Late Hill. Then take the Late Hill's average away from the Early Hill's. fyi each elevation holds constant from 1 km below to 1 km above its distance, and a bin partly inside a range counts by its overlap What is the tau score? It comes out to 2.5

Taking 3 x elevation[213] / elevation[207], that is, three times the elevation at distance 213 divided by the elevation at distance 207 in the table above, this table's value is 2.49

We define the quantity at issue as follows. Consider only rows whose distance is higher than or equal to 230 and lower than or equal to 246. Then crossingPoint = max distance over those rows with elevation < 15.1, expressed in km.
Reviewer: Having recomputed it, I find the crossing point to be 243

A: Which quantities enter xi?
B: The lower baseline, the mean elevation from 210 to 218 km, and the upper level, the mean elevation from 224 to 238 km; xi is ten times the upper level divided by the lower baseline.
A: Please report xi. 9.7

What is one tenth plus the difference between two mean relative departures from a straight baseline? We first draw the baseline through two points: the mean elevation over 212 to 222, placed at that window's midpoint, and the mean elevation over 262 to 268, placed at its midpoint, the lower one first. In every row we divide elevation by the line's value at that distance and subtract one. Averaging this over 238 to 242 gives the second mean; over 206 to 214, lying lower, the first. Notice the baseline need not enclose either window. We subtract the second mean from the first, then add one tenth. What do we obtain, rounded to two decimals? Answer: 0.29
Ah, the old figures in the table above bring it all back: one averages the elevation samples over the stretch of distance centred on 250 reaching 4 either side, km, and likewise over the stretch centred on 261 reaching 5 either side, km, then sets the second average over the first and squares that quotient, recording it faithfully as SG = 1.06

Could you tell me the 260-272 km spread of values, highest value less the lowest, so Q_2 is 1.9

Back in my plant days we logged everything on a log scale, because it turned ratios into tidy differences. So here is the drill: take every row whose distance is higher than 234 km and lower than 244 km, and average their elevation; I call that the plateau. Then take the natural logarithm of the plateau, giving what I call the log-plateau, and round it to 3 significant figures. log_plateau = 2.62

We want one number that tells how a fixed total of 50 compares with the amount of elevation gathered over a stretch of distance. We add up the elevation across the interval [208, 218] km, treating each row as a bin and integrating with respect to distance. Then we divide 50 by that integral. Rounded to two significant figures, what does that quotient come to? 0.35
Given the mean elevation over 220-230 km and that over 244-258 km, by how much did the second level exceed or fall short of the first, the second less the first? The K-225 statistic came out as 0.29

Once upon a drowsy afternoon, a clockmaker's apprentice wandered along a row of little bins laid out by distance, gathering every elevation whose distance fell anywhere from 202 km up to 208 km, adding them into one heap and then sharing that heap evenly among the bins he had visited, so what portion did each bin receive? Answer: 17.4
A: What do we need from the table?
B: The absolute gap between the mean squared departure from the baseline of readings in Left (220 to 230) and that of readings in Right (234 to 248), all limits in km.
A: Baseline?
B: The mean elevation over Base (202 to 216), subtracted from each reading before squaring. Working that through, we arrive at 1.0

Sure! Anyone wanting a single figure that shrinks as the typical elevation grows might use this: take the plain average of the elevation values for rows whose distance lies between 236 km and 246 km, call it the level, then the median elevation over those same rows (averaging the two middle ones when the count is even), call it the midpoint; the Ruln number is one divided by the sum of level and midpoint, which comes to 0.0363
